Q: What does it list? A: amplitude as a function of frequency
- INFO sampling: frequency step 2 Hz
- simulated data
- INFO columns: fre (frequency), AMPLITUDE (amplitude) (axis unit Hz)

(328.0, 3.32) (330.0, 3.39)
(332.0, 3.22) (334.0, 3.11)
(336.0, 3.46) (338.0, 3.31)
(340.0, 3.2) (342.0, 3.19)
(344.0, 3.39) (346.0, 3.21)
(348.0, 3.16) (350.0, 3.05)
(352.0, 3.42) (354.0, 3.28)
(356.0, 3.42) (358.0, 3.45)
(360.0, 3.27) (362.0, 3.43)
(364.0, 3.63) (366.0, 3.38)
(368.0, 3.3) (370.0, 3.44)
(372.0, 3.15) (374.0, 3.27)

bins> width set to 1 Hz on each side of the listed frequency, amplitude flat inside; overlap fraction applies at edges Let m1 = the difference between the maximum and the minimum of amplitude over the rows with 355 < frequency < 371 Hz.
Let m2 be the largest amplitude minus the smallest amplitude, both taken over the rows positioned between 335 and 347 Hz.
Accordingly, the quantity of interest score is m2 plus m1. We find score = 0.63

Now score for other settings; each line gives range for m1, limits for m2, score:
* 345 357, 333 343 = 0.72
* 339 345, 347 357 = 0.57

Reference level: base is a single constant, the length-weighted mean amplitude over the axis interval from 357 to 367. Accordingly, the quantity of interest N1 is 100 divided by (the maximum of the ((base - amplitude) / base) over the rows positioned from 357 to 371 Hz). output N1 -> 2119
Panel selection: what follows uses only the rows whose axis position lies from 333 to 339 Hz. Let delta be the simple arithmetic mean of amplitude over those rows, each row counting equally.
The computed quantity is 3.29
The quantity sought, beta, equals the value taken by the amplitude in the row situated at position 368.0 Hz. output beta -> 3.3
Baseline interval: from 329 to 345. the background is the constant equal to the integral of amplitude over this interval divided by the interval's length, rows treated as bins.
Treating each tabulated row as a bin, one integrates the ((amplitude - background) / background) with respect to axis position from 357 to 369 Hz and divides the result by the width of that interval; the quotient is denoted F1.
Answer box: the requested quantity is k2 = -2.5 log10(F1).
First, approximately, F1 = 0.038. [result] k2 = 3.5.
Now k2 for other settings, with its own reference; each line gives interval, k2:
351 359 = 3.7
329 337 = 6.2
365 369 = 4.4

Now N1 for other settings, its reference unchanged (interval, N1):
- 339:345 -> 1418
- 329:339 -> 1066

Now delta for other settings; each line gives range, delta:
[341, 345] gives 3.29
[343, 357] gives 3.28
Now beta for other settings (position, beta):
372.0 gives 3.15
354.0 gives 3.28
